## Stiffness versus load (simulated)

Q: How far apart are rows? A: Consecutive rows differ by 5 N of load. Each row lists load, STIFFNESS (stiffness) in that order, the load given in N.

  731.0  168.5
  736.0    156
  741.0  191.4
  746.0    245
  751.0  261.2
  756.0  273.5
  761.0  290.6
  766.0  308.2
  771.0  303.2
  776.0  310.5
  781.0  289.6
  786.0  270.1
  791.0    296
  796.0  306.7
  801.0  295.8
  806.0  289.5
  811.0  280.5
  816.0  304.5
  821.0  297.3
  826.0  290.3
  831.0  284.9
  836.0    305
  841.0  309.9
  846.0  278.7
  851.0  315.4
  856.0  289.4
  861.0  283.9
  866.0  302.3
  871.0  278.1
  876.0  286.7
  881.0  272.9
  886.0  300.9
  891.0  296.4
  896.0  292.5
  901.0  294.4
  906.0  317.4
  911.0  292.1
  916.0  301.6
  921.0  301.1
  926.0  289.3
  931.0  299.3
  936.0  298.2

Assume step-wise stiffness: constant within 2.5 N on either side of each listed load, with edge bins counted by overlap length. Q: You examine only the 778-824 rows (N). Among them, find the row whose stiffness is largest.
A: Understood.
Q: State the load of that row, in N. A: 796.0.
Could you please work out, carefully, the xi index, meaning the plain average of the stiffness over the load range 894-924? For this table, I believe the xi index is 300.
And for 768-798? 296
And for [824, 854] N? 297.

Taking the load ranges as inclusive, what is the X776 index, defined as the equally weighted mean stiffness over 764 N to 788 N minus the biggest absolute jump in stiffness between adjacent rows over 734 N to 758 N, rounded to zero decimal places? 243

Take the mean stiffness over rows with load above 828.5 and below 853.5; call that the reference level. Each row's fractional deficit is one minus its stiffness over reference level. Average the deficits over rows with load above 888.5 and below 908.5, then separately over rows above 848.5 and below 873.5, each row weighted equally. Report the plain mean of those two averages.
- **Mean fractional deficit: 0.006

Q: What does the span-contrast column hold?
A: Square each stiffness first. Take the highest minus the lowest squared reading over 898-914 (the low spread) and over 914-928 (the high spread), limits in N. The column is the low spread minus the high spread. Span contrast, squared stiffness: 8152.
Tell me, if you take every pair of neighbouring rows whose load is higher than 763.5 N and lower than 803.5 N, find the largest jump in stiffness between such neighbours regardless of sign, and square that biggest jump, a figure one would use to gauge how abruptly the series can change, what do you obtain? 671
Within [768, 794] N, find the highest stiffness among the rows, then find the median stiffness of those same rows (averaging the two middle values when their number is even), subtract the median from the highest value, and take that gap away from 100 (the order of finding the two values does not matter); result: 85.5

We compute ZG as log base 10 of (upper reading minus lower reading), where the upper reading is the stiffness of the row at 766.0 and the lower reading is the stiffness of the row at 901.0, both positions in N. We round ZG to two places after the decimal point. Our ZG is 1.14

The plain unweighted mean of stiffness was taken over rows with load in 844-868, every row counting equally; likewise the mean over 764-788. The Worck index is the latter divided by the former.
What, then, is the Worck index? 1.01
